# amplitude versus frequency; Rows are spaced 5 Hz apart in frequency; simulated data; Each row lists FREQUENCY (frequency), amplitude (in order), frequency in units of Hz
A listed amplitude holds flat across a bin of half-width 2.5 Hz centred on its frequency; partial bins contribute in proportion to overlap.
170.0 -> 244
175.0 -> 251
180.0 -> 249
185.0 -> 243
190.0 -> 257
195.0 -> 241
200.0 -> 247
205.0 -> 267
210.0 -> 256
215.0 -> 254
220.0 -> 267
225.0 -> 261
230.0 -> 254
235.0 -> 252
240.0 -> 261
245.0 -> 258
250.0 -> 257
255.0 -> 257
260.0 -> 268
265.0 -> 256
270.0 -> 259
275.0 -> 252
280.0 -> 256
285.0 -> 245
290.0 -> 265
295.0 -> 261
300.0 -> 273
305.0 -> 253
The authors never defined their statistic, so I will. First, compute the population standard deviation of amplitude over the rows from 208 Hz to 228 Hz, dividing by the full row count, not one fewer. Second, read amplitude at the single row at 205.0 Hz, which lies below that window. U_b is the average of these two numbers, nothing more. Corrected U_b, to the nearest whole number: 136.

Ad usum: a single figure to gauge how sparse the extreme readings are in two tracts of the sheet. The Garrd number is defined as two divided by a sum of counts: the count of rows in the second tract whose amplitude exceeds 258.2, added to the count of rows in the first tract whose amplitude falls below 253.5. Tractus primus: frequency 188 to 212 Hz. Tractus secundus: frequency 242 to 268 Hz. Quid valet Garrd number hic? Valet 0.67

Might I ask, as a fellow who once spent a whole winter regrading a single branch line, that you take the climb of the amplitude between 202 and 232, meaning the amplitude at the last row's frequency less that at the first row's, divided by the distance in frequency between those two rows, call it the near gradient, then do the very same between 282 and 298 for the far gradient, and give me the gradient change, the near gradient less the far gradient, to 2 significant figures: -2.1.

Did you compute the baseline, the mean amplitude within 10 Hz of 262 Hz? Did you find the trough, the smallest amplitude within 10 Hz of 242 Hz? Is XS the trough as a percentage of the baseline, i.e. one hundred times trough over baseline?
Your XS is 97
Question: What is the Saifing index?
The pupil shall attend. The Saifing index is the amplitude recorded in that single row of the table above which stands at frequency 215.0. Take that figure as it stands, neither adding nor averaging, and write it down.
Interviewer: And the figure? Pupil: 254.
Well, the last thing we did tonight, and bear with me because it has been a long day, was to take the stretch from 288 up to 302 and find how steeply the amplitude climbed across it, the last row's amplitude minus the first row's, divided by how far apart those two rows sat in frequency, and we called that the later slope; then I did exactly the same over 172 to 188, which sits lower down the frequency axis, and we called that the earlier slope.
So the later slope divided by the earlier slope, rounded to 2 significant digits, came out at -1.0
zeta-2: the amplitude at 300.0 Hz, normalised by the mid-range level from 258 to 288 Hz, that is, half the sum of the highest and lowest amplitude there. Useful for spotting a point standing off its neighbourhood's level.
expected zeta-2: 1.06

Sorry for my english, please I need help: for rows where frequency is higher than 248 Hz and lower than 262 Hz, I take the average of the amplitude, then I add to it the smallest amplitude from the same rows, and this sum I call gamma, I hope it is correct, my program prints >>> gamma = 518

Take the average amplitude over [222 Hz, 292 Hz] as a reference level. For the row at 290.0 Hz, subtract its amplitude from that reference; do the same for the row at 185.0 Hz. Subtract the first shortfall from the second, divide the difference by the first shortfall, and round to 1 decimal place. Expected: -2.8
